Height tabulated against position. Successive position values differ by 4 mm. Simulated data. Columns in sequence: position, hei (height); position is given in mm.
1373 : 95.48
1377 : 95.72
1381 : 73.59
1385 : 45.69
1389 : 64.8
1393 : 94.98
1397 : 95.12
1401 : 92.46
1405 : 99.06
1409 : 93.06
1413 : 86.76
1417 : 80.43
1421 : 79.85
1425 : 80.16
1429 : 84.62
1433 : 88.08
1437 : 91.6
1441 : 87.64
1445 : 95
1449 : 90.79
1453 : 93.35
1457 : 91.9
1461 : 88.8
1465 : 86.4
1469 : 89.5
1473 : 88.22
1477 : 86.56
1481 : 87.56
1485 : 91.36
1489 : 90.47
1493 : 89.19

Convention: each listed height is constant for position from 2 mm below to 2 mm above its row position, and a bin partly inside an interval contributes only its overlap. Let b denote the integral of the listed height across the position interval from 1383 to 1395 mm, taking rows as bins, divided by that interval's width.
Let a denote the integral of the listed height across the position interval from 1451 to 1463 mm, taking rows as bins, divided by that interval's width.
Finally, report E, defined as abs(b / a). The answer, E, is 0.75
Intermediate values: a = 91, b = 68.5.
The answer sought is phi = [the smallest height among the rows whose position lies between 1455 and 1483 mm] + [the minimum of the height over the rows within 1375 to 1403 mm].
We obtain 132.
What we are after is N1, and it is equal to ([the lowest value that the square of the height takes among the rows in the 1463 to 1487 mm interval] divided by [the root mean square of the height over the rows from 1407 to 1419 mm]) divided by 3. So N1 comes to 28.6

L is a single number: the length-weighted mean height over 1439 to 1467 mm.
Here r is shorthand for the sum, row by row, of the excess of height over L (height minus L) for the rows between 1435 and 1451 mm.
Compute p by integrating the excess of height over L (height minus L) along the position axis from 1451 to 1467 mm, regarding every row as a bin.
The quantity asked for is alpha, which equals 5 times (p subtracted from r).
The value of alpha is 49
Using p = -7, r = 3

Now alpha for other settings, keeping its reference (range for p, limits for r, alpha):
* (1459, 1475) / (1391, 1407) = 283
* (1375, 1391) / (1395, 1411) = 1736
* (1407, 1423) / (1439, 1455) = 465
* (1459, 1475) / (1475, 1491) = 155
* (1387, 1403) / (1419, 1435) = 150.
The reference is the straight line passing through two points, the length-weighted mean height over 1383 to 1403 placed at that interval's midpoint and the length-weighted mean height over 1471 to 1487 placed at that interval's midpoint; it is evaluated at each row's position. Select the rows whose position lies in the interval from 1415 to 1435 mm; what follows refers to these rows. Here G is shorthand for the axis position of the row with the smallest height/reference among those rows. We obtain 1425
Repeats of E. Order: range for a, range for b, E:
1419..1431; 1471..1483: 1.07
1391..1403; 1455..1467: 0.95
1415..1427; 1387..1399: 1.06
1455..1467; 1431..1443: 1.00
